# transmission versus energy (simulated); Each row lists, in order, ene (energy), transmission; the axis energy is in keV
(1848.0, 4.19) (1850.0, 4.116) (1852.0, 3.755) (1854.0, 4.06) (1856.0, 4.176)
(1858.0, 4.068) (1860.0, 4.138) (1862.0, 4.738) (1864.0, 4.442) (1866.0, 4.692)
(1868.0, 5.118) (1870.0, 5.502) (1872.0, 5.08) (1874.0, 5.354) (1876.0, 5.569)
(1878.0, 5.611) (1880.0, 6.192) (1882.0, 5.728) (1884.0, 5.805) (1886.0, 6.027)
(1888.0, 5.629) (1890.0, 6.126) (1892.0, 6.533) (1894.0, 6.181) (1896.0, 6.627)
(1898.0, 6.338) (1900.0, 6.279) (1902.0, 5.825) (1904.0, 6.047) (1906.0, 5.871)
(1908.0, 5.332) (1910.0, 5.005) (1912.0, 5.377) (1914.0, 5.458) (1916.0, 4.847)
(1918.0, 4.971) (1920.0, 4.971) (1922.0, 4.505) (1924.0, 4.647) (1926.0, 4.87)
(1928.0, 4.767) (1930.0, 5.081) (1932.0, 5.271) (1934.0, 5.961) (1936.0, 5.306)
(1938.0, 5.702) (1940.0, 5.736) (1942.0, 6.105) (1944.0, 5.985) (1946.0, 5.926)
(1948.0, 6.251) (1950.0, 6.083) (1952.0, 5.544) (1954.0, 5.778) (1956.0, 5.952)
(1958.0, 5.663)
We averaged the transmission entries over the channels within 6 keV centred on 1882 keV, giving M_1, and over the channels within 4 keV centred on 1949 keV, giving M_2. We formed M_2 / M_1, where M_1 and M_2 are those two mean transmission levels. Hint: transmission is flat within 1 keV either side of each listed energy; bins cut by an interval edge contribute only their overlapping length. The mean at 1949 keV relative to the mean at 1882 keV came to 1.04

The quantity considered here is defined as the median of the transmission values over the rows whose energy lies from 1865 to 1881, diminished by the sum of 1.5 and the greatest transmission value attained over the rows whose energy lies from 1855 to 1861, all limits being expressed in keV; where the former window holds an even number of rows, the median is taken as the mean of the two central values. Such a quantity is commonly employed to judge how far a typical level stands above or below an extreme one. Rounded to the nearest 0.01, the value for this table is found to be -0.25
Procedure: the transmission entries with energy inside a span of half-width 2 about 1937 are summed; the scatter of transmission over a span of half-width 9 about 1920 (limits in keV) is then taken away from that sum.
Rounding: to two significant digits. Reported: 11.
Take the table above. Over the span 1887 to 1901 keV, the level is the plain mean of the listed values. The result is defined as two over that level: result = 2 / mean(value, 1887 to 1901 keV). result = 0.32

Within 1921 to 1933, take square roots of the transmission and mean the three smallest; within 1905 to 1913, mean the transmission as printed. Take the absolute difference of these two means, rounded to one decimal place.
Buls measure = 3.2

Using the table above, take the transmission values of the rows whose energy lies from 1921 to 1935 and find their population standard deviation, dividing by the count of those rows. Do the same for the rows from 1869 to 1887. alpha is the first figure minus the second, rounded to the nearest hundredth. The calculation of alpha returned 0.14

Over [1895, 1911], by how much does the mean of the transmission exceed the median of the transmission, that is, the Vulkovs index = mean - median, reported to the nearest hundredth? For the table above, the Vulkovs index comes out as -0.04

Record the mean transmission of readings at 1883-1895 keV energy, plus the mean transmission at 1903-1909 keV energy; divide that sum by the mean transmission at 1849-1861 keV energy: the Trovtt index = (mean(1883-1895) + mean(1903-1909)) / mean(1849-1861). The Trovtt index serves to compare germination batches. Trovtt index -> 2.91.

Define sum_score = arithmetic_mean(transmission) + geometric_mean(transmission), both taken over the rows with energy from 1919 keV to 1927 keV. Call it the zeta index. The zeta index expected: 9.5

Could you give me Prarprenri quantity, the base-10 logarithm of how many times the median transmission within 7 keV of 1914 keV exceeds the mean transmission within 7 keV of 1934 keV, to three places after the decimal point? -0.033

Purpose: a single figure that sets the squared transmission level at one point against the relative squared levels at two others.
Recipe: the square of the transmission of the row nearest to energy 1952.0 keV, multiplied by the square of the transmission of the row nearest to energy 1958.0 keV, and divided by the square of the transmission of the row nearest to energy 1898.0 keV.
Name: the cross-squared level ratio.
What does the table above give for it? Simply 25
